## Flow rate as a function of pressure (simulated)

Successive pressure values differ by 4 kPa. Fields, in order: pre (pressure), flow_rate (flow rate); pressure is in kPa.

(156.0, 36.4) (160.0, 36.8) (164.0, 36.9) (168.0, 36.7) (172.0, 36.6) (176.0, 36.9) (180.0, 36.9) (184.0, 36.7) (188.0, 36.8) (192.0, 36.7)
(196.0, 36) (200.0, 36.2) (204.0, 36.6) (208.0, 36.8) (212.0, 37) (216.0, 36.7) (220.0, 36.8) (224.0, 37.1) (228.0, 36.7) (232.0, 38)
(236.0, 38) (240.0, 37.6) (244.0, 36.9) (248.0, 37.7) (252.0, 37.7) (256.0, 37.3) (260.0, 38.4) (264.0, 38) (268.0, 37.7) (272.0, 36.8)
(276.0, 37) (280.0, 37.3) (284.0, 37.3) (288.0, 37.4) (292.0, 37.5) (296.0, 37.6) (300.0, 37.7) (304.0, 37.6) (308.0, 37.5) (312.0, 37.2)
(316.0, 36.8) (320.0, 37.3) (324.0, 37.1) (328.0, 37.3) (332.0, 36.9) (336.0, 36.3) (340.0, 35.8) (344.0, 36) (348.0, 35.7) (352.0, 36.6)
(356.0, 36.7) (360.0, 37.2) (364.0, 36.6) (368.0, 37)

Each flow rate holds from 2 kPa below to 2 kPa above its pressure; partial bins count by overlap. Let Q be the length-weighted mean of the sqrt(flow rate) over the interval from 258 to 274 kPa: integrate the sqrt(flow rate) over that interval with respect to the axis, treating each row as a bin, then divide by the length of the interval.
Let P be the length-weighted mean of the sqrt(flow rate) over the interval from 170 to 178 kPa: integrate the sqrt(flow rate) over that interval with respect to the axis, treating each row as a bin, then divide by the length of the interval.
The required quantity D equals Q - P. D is 0.08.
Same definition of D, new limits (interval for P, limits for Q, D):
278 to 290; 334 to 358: -0.09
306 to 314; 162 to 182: -0.05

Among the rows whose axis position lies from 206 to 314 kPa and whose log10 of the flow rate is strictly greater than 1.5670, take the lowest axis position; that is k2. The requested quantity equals 212.0 kPa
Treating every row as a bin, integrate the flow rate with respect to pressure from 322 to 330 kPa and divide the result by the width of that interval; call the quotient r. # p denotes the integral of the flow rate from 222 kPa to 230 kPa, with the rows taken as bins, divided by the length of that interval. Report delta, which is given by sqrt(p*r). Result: 37.0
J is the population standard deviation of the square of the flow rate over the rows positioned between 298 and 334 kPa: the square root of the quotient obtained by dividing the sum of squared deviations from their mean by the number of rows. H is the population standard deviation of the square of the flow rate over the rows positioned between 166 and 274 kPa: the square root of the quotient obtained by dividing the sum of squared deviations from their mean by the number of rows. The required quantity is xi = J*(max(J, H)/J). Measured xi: 43.7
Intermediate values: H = 44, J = 21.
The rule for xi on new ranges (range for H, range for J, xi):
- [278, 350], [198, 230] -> 45.6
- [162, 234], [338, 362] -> 39.4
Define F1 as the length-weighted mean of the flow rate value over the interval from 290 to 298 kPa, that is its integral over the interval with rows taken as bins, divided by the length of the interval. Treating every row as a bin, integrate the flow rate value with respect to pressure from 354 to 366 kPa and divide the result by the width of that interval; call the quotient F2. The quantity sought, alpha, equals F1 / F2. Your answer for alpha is 1.02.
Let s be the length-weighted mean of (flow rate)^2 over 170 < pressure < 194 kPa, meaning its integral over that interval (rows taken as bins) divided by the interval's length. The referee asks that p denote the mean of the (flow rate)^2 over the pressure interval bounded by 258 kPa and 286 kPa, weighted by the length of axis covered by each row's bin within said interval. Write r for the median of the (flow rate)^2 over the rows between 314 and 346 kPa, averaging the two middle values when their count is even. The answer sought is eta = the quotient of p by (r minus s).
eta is 230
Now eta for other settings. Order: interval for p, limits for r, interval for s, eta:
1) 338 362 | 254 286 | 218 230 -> 41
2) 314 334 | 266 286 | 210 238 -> 167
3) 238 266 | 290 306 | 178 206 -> 18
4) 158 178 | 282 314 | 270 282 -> 39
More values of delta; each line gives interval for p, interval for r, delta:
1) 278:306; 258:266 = 37.8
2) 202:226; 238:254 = 37.2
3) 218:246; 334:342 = 36.7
